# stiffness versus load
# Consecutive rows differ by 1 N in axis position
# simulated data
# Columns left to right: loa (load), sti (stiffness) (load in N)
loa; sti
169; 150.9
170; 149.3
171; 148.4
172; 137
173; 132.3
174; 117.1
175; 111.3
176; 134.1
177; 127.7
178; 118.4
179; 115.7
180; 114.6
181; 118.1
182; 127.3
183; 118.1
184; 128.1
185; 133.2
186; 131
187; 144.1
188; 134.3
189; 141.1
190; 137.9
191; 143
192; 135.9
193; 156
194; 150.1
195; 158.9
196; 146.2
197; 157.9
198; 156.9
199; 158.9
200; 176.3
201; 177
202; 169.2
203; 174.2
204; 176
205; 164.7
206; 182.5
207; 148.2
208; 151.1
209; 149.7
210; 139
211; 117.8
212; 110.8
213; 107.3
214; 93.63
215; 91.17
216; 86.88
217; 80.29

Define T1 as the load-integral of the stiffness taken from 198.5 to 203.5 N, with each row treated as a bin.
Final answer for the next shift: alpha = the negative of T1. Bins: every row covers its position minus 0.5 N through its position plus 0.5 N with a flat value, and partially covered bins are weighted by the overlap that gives -856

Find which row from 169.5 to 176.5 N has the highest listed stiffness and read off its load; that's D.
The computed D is 170 N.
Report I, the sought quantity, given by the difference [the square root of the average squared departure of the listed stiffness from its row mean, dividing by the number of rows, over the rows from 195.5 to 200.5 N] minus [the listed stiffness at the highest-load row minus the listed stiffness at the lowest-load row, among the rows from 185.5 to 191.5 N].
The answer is -2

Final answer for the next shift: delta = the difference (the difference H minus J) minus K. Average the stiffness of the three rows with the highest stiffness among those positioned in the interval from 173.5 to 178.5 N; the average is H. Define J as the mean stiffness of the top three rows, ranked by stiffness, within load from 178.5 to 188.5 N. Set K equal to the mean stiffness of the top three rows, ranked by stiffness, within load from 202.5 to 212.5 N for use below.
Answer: -188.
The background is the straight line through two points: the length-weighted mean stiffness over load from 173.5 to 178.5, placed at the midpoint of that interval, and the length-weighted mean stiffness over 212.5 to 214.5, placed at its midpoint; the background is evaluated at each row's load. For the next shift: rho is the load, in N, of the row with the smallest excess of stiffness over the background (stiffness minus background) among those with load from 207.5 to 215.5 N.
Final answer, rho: 215 N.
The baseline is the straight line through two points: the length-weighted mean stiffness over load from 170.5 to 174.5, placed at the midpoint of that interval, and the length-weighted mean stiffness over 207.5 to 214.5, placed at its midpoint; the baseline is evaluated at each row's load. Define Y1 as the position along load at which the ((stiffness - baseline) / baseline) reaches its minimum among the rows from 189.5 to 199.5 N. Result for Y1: 192 N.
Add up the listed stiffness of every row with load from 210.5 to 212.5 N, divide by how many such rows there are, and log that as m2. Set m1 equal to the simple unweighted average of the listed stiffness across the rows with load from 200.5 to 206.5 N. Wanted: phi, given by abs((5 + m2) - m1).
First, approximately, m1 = 174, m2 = 114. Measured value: 55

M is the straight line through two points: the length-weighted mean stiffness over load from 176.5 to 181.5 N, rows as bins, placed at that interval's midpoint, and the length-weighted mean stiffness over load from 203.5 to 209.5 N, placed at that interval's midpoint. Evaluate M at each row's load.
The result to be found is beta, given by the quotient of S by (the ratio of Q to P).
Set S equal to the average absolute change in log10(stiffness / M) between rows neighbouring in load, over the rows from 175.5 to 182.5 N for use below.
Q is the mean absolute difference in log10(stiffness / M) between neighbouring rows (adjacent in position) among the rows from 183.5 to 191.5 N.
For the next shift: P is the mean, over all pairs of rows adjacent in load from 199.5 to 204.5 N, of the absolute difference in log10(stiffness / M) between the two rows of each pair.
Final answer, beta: 0.009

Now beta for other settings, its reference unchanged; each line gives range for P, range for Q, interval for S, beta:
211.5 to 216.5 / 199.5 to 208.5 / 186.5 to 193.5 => 0.031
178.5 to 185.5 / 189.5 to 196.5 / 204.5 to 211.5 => 0.031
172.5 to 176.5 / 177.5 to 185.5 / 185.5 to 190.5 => 0.070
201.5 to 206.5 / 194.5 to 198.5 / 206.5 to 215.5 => 0.025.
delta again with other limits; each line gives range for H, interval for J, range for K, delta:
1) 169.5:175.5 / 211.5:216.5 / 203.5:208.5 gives -133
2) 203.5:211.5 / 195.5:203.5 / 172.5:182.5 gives -133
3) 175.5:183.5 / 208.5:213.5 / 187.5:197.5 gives -163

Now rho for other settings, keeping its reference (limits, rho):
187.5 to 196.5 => 188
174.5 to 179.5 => 175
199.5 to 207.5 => 207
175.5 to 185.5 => 180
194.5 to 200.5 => 196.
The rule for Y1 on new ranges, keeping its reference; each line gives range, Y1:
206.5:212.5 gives 212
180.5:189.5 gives 181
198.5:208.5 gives 207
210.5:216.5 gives 216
